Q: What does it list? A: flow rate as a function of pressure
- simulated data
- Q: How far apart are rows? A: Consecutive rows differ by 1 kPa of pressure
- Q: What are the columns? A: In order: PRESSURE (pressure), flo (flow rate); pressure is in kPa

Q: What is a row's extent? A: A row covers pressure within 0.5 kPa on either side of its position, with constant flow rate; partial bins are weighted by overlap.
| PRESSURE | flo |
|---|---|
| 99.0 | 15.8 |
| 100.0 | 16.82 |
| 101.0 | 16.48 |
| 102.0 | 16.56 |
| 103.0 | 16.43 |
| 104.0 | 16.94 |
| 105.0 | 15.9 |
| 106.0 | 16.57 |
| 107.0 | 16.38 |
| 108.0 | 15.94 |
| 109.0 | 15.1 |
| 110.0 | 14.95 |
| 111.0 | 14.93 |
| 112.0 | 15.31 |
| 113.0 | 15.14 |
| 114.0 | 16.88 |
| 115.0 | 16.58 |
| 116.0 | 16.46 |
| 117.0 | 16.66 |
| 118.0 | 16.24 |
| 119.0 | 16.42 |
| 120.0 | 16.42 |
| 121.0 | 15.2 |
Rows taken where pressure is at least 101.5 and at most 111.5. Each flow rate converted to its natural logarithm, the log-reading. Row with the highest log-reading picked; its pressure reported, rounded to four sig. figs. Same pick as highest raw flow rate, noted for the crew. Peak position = 104.0 kPa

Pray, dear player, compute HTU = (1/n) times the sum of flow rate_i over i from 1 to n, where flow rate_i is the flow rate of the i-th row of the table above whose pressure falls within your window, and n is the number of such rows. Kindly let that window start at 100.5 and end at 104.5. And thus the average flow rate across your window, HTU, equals 16.6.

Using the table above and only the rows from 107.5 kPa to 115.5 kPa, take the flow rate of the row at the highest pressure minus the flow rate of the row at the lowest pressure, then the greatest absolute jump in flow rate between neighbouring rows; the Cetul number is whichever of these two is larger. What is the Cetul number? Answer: 1.7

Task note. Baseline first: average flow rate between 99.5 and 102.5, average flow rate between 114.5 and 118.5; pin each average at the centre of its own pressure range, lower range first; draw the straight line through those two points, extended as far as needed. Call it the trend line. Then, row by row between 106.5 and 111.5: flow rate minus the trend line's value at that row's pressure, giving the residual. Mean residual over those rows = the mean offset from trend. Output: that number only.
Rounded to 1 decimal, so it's -1.1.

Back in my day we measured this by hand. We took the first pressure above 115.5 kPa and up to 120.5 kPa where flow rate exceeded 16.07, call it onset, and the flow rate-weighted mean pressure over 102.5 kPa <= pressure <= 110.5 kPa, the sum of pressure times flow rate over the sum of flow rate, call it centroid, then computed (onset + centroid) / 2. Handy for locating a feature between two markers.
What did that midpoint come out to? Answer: 111.2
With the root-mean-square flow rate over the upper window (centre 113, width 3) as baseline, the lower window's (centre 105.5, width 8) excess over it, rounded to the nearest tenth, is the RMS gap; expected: 0.4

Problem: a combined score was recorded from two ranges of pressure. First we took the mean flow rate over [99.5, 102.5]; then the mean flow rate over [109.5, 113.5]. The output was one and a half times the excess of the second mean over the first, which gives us -2.3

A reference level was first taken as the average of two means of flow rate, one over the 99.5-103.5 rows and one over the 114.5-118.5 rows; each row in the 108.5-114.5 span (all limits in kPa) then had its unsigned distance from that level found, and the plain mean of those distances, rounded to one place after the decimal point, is 1.3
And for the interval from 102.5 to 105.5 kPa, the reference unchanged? 0.4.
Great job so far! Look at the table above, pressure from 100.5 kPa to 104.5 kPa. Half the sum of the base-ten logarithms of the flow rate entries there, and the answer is 2.44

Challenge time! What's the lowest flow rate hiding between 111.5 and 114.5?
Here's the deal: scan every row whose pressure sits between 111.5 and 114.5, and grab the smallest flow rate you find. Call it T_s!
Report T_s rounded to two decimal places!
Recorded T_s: 15.14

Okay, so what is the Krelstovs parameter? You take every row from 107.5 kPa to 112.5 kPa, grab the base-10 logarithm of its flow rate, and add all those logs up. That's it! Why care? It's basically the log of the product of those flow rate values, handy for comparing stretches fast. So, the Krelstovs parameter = 5.92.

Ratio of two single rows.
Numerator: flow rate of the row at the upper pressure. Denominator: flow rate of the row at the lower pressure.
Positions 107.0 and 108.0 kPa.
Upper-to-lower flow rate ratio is 0.97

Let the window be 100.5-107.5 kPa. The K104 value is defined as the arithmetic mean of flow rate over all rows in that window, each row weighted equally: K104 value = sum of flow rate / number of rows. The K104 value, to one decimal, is 16.5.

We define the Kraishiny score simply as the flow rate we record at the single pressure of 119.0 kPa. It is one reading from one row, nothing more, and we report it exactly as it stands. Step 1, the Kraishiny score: 16.42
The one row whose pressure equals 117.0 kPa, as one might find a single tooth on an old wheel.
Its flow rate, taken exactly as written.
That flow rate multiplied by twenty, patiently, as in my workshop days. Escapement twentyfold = 333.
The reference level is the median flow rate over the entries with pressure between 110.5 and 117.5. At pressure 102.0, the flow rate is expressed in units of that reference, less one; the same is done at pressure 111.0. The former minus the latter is 0.10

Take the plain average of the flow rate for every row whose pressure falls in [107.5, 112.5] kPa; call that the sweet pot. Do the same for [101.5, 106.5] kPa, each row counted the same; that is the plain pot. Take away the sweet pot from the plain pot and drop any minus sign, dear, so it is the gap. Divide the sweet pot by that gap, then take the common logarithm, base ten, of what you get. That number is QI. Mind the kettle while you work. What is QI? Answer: 1.1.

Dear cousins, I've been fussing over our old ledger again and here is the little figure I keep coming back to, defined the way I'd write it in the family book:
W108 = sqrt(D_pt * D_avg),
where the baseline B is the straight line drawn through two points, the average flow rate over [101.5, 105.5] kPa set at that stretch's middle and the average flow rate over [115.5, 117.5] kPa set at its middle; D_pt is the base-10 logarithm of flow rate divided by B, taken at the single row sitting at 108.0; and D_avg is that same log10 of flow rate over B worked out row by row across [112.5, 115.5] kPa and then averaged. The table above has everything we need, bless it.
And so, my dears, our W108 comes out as 0.012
